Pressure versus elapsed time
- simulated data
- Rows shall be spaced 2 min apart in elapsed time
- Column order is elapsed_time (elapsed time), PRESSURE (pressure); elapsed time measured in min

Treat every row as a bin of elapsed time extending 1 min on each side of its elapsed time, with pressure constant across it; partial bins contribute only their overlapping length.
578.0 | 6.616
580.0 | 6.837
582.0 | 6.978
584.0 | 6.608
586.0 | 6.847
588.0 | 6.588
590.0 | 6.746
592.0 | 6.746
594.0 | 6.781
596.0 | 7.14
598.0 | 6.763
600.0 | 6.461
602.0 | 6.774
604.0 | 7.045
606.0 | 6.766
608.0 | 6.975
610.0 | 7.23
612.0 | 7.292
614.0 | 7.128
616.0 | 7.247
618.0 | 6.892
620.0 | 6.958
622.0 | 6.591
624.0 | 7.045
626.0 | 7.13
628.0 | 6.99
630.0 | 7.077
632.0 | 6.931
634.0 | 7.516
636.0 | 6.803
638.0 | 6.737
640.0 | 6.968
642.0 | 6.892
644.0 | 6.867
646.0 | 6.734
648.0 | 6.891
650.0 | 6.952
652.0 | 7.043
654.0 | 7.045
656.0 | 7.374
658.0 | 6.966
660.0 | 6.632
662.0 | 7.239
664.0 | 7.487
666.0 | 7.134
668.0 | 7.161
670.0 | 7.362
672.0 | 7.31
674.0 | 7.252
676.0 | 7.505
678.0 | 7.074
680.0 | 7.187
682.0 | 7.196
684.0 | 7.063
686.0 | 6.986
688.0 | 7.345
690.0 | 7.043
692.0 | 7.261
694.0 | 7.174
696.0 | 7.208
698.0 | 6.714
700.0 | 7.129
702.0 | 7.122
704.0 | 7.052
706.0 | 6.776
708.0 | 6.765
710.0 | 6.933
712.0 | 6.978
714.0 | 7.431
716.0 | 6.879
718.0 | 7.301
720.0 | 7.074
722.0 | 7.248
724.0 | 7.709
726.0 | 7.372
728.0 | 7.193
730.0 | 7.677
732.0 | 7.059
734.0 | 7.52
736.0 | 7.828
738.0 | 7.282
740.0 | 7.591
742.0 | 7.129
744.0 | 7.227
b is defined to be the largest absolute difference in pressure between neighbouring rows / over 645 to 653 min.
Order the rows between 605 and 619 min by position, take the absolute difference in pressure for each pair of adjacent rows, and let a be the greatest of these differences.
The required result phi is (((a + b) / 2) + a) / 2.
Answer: 0.31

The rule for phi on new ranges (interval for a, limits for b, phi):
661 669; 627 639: 0.44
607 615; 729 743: 0.35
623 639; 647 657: 0.62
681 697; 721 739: 0.42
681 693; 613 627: 0.38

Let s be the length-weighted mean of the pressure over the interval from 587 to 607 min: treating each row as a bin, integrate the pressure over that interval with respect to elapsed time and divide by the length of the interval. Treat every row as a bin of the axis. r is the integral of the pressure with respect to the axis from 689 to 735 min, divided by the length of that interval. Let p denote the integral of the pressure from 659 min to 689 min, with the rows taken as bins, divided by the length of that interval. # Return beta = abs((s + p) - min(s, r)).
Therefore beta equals 7.20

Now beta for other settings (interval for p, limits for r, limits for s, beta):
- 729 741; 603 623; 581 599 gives 7.49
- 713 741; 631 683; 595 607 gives 7.37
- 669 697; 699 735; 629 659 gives 7.21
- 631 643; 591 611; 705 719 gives 7.12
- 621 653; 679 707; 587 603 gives 6.95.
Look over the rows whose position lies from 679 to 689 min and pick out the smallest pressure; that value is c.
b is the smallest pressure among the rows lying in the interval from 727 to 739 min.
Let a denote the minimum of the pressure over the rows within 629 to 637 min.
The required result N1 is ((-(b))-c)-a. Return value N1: -20.8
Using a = 6.803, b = 7.059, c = 6.986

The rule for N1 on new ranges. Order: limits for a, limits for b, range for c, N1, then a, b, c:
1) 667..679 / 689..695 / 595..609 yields -20.6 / 7.074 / 7.043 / 6.461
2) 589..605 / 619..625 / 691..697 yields -20.2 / 6.461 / 6.591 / 7.174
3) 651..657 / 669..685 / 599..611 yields -20.6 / 7.043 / 7.063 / 6.461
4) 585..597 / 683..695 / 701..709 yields -20.3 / 6.588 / 6.986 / 6.765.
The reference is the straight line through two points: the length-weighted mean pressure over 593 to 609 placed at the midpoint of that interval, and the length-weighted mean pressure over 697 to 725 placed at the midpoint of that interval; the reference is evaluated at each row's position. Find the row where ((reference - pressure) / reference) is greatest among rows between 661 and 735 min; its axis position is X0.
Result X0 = 698.0 min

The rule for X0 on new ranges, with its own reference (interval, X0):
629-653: 646.0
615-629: 622.0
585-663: 600.0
